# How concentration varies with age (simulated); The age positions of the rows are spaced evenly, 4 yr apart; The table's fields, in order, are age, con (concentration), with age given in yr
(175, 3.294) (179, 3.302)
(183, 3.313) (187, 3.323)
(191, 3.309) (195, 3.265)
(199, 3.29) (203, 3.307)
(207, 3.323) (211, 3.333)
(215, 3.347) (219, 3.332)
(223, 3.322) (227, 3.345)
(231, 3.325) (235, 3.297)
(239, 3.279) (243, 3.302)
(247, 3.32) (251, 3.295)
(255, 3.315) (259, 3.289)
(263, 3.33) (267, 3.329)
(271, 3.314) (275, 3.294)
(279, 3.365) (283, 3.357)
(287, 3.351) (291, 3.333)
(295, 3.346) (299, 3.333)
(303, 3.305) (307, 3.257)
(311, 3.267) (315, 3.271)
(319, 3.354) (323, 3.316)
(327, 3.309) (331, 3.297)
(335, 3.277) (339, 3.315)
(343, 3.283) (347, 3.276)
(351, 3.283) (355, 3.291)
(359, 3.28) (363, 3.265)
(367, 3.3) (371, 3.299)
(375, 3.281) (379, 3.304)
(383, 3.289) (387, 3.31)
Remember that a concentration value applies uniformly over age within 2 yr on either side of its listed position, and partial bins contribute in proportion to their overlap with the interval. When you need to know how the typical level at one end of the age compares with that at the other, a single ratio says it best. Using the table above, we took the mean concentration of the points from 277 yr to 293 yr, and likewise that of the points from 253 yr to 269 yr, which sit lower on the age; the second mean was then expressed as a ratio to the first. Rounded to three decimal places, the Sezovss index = 0.989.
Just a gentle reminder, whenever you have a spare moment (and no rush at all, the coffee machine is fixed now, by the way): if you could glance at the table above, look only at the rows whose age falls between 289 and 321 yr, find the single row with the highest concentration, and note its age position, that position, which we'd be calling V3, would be 319 yr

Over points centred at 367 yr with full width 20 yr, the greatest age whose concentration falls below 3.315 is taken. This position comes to 375 yr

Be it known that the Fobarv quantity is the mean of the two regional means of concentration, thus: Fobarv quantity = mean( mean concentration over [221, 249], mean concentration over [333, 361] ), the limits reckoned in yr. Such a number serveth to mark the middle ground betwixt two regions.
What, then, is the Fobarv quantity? 3.30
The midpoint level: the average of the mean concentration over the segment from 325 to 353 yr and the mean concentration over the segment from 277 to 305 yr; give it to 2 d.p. 3.32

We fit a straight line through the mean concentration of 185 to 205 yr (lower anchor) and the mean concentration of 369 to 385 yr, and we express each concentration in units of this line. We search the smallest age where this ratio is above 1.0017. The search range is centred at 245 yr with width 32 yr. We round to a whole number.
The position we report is 231 yr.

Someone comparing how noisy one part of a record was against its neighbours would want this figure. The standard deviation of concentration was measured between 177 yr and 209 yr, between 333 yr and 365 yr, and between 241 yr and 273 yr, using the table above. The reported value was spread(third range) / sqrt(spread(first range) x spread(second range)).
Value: 0.91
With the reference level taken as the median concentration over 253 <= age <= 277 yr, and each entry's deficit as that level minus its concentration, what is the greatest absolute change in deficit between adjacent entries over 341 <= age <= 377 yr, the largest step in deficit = 0.035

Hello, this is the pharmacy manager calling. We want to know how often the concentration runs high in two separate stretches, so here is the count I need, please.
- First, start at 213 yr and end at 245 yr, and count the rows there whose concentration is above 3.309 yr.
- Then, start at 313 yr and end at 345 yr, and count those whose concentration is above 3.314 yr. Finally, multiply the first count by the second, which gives 15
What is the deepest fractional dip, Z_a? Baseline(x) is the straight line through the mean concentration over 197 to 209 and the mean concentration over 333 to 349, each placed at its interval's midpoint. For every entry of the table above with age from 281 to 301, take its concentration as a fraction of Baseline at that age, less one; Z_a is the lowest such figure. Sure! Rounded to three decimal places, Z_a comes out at 0.012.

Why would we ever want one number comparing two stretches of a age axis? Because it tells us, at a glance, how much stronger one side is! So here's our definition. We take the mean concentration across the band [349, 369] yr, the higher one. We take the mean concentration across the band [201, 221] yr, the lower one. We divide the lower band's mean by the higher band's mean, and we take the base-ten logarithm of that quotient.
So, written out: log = 0.0059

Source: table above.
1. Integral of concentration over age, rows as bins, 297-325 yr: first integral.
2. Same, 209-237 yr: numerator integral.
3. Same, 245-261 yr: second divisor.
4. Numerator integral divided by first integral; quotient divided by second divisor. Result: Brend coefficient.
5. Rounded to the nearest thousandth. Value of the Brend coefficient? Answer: 0.019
